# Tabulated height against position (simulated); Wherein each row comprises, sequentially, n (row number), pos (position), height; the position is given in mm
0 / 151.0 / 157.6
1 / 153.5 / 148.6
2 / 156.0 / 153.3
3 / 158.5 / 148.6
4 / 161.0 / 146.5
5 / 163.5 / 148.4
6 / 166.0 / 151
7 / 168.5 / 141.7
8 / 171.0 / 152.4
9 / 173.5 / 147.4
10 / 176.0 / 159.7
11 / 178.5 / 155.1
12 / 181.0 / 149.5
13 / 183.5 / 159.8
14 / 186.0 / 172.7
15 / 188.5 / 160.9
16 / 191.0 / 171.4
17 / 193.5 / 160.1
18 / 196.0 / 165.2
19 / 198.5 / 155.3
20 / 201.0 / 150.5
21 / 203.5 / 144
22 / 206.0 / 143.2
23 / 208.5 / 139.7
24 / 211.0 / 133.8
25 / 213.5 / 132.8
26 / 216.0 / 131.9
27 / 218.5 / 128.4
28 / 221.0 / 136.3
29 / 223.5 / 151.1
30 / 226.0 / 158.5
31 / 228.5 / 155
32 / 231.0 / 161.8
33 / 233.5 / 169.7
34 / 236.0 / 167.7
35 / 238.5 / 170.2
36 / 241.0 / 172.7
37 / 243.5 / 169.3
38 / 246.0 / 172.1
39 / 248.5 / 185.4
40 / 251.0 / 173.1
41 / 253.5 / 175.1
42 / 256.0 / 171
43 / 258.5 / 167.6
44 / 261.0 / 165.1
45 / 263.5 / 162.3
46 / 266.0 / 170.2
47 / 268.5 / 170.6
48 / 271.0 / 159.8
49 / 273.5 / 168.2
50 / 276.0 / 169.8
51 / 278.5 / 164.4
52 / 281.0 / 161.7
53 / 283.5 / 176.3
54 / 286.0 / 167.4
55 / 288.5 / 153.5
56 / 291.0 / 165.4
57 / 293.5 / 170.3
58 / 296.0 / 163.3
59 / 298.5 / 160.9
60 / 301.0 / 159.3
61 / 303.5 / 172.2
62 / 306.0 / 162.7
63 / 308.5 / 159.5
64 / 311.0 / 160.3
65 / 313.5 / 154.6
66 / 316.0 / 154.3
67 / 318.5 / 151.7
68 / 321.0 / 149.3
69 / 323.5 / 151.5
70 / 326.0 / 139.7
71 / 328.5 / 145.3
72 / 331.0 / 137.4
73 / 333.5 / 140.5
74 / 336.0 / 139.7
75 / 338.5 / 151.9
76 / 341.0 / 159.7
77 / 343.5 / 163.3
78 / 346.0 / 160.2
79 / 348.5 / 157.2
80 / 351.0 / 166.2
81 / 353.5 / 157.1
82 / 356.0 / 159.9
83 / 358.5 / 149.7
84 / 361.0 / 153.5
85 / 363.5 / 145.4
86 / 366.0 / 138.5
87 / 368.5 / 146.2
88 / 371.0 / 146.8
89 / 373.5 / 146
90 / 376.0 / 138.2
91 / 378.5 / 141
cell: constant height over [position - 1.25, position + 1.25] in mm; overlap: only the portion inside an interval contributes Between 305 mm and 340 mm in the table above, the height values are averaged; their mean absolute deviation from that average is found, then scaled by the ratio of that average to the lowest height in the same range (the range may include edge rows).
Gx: 7.39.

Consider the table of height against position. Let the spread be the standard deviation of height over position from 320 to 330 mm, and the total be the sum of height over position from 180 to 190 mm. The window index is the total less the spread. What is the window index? 638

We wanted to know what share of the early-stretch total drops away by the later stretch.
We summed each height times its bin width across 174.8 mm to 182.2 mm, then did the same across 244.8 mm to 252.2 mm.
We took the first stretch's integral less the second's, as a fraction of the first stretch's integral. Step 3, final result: -0.14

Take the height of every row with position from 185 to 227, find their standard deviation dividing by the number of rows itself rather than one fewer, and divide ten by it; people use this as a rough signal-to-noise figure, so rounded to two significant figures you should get 0.72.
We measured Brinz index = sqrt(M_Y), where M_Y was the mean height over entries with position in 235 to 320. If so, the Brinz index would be 12.9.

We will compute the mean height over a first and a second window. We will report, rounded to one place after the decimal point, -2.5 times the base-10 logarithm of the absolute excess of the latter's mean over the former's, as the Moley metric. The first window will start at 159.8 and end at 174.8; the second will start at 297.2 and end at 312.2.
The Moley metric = -2.9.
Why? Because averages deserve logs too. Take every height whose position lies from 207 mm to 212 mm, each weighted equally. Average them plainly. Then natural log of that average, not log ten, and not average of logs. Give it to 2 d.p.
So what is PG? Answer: 4.92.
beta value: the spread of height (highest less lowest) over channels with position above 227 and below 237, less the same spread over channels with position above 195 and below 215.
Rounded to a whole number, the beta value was -18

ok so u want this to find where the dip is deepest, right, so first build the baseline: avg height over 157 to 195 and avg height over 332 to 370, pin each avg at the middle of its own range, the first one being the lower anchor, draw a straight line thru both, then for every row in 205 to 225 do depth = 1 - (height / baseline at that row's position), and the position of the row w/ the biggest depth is 218.5 mm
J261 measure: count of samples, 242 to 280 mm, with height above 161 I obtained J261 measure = 14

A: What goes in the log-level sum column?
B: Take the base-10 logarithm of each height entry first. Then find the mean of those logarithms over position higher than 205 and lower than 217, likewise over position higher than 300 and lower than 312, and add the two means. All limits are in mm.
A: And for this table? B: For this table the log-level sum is 4.35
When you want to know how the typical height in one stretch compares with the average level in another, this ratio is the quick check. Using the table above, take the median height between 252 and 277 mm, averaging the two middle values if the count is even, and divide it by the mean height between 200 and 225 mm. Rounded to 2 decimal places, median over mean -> 1.21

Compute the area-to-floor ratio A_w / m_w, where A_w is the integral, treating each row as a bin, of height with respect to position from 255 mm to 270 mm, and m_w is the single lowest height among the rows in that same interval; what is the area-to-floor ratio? 15.5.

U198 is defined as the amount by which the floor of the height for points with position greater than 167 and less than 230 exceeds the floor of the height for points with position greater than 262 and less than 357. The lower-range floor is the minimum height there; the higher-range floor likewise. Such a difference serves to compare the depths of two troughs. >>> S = -9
